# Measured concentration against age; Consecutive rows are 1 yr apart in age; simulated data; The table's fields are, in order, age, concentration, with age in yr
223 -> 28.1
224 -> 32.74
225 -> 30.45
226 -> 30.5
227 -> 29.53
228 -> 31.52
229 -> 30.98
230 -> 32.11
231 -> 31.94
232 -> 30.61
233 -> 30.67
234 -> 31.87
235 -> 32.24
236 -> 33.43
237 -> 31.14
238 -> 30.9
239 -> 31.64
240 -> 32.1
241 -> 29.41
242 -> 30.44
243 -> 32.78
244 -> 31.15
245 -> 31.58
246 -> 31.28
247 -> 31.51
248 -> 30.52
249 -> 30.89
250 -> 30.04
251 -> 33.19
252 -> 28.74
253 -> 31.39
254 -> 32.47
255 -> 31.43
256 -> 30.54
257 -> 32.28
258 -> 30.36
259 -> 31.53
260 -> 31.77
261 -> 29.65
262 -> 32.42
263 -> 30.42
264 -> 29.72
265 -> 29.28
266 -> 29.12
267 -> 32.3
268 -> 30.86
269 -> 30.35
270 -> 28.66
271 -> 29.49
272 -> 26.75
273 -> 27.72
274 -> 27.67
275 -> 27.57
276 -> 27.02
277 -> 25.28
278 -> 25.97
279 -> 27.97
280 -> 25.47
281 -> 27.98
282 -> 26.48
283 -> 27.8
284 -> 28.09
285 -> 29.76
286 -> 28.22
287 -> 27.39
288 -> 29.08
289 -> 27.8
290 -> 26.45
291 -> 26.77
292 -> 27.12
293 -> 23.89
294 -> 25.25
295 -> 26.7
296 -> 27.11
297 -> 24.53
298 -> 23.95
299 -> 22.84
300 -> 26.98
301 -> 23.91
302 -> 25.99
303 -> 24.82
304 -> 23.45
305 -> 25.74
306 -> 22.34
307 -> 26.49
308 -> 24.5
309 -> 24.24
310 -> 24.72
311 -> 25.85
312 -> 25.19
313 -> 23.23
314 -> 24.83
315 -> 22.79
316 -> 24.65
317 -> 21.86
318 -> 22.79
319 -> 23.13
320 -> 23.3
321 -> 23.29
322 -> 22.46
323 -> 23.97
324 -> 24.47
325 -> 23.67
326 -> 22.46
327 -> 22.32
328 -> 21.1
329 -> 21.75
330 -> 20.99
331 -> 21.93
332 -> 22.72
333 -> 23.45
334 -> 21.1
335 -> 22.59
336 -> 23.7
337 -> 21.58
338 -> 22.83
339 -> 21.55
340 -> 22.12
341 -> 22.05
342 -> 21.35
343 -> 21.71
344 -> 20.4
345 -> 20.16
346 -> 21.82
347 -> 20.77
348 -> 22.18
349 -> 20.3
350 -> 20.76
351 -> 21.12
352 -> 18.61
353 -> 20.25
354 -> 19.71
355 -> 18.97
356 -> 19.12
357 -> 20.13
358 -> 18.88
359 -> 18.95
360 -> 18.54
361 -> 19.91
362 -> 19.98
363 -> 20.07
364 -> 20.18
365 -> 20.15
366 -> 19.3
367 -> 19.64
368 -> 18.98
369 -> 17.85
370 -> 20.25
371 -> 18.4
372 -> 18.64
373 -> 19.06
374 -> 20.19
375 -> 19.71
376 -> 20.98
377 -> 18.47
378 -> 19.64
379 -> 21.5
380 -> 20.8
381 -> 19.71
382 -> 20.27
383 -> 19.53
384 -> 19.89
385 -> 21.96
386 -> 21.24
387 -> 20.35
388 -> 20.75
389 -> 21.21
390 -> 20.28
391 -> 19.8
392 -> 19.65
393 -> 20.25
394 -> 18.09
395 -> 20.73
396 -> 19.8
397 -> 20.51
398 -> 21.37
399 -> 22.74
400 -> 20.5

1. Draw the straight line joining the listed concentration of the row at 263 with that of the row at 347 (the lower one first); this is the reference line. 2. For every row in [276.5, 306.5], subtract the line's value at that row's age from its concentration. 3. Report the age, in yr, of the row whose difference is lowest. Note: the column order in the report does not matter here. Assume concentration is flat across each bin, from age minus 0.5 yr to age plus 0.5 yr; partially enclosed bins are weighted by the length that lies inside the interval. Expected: 277 yr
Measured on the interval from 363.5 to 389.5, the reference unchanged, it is 369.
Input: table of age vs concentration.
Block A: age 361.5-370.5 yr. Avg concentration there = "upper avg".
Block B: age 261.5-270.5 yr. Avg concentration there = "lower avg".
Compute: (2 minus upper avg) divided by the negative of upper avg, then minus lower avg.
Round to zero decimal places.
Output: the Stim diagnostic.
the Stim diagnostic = -29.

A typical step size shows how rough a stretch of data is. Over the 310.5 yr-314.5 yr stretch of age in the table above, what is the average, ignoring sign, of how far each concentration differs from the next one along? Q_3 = 1.41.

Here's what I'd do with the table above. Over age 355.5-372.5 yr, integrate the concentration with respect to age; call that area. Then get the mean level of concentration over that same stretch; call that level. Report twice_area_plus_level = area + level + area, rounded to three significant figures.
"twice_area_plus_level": 677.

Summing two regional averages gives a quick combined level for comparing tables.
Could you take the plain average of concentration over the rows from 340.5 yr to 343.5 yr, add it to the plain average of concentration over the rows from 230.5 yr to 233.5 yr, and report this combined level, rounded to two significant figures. 53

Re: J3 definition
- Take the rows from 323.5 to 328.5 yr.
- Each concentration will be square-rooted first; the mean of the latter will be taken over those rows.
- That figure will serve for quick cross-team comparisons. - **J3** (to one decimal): 4.8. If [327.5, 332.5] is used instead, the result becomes 4.7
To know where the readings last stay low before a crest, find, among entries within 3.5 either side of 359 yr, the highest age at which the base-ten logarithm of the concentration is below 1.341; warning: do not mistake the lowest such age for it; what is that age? 362 yr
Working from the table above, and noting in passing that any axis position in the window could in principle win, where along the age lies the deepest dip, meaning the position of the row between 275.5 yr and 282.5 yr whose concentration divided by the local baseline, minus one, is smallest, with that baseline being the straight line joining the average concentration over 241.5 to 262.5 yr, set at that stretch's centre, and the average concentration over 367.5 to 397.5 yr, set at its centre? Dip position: 277 yr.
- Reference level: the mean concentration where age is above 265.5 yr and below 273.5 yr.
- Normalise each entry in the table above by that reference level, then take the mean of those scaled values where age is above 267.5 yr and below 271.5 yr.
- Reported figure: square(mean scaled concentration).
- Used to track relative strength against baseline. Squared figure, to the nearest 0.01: 1.03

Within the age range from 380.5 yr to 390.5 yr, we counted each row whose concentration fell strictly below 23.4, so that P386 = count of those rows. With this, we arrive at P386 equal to 10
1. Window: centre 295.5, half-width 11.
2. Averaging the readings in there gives 25.9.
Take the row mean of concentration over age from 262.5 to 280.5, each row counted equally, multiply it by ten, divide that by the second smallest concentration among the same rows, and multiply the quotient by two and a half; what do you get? 27.9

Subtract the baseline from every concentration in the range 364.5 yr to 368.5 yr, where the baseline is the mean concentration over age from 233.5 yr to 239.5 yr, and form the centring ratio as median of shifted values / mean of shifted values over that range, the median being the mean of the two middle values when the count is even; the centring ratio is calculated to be 1.004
